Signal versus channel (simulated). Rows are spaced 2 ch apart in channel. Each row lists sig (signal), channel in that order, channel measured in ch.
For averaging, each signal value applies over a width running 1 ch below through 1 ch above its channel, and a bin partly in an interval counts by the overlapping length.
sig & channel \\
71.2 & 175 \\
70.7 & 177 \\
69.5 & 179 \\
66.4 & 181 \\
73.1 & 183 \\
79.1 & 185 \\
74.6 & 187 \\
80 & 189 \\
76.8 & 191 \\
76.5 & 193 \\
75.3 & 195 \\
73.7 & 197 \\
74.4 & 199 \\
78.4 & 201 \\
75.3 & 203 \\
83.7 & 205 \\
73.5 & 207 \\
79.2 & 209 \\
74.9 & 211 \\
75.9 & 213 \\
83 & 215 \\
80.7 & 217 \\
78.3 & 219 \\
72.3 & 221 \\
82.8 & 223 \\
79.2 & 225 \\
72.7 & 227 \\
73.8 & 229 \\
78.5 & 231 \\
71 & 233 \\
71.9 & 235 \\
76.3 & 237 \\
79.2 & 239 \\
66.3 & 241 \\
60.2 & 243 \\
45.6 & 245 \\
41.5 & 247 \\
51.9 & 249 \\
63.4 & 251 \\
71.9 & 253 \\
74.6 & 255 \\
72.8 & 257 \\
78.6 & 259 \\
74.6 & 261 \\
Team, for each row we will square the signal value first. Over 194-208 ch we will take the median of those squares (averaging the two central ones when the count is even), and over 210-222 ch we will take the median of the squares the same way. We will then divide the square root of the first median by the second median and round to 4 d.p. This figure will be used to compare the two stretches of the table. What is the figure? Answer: 0.0127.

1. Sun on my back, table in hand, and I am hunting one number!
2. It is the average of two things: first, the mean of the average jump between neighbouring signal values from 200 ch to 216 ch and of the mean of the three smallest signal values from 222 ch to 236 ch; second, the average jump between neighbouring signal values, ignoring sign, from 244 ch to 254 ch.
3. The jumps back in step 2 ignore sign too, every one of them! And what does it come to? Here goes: 23.7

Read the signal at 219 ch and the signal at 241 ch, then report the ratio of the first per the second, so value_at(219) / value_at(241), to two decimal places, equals 1.18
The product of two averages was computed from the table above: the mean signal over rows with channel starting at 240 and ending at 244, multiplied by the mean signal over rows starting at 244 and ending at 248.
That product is 2755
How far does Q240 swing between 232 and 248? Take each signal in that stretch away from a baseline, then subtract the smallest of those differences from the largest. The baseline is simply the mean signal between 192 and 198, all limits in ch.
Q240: 38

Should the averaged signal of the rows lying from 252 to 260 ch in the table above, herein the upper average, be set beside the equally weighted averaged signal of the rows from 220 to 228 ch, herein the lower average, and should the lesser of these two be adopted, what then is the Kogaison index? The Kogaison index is 74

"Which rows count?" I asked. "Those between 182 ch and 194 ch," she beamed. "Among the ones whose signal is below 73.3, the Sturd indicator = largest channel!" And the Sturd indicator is 183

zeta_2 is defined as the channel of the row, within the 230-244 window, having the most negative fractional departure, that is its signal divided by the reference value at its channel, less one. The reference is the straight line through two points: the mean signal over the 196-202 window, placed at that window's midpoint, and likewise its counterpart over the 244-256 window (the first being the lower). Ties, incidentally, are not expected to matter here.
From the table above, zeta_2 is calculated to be 243 ch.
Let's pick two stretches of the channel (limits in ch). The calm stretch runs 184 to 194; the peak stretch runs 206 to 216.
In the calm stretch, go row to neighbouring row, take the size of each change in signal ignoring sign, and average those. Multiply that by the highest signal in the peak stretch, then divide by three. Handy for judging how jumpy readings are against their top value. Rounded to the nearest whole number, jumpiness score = 93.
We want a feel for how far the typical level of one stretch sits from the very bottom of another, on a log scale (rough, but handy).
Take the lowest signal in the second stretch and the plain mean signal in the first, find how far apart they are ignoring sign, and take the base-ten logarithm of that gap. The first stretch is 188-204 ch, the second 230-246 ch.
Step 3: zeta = 1.5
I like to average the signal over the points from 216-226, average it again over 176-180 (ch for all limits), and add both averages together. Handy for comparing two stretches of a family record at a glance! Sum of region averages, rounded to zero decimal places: 149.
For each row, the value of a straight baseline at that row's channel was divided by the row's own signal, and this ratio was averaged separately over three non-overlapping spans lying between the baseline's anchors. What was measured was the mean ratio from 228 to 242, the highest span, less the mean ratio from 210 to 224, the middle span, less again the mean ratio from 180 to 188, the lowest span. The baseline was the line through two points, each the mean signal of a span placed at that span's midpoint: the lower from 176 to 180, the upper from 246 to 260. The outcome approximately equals -0.92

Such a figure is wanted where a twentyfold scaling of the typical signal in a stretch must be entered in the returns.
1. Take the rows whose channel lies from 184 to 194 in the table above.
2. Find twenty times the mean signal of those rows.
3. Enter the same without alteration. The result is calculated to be 1548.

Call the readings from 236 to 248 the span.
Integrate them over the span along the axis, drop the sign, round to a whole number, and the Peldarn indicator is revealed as 738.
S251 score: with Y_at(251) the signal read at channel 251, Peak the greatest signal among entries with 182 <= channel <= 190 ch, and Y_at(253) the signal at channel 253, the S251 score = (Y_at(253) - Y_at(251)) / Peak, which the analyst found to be 0.11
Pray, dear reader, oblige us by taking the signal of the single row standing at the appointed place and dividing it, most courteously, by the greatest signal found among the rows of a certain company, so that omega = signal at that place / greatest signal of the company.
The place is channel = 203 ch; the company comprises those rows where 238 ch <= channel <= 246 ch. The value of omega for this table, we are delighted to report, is 0.95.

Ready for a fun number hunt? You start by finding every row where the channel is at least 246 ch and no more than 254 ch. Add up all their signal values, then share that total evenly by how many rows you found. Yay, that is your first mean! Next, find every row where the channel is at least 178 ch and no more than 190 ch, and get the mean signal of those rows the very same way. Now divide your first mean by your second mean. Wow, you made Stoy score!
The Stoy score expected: 0.77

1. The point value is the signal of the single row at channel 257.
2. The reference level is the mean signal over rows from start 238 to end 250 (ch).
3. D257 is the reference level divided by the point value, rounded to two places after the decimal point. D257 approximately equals 0.79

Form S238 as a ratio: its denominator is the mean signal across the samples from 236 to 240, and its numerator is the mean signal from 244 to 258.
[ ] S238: 0.77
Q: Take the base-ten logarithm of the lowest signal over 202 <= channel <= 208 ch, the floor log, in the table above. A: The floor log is 1.87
